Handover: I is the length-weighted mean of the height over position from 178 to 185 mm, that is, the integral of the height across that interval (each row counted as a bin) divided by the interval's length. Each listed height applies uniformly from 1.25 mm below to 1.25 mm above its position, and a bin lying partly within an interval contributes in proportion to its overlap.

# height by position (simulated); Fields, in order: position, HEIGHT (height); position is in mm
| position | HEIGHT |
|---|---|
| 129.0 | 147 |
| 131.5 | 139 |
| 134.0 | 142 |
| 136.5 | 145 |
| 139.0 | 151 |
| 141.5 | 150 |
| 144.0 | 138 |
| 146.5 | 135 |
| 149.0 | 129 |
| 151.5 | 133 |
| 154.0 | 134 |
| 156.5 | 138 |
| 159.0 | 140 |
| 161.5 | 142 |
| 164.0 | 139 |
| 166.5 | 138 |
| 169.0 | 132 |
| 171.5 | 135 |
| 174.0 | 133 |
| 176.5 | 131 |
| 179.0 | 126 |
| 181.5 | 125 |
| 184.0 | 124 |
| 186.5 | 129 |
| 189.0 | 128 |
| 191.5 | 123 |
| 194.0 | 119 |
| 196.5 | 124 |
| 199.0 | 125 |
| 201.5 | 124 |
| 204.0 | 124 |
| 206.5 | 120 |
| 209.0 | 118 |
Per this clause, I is 125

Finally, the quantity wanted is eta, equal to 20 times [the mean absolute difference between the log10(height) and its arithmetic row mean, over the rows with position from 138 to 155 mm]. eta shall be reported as 0.42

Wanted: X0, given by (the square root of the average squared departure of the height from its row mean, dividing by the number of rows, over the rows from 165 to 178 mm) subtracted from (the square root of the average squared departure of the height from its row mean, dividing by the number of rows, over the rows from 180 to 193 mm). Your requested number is -0.2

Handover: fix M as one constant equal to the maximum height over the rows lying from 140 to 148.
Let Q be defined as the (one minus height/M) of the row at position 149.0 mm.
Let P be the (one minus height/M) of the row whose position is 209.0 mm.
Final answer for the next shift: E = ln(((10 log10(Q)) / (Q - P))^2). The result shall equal 9.5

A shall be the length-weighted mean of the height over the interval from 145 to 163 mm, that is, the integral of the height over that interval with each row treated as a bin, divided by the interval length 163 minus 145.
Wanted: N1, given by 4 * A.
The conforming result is 544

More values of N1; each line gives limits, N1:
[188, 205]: 495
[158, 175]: 548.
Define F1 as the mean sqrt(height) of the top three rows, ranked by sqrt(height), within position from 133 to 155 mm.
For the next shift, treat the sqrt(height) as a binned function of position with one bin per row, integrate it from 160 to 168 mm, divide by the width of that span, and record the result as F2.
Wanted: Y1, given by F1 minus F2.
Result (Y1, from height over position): 0.38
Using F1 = 12.2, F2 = 11.81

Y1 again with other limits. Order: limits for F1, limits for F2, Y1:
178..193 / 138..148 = -0.65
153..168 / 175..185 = 0.59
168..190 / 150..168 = -0.18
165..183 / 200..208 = 0.56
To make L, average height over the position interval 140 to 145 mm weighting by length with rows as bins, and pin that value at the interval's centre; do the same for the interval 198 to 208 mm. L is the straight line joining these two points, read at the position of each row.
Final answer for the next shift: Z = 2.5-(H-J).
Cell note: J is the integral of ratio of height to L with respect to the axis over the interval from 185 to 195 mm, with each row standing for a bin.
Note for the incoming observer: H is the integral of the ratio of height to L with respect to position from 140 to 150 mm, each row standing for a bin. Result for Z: 2.64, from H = 9.6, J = 9.8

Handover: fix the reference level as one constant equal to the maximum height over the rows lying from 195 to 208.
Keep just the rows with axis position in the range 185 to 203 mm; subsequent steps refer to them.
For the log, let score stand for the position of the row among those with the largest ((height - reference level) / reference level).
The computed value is 186.5 mm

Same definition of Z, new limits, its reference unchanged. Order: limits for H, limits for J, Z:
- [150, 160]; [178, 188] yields 2.48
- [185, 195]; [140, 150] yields 2.36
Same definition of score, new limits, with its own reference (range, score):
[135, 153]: 139.0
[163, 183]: 164.0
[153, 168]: 161.5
